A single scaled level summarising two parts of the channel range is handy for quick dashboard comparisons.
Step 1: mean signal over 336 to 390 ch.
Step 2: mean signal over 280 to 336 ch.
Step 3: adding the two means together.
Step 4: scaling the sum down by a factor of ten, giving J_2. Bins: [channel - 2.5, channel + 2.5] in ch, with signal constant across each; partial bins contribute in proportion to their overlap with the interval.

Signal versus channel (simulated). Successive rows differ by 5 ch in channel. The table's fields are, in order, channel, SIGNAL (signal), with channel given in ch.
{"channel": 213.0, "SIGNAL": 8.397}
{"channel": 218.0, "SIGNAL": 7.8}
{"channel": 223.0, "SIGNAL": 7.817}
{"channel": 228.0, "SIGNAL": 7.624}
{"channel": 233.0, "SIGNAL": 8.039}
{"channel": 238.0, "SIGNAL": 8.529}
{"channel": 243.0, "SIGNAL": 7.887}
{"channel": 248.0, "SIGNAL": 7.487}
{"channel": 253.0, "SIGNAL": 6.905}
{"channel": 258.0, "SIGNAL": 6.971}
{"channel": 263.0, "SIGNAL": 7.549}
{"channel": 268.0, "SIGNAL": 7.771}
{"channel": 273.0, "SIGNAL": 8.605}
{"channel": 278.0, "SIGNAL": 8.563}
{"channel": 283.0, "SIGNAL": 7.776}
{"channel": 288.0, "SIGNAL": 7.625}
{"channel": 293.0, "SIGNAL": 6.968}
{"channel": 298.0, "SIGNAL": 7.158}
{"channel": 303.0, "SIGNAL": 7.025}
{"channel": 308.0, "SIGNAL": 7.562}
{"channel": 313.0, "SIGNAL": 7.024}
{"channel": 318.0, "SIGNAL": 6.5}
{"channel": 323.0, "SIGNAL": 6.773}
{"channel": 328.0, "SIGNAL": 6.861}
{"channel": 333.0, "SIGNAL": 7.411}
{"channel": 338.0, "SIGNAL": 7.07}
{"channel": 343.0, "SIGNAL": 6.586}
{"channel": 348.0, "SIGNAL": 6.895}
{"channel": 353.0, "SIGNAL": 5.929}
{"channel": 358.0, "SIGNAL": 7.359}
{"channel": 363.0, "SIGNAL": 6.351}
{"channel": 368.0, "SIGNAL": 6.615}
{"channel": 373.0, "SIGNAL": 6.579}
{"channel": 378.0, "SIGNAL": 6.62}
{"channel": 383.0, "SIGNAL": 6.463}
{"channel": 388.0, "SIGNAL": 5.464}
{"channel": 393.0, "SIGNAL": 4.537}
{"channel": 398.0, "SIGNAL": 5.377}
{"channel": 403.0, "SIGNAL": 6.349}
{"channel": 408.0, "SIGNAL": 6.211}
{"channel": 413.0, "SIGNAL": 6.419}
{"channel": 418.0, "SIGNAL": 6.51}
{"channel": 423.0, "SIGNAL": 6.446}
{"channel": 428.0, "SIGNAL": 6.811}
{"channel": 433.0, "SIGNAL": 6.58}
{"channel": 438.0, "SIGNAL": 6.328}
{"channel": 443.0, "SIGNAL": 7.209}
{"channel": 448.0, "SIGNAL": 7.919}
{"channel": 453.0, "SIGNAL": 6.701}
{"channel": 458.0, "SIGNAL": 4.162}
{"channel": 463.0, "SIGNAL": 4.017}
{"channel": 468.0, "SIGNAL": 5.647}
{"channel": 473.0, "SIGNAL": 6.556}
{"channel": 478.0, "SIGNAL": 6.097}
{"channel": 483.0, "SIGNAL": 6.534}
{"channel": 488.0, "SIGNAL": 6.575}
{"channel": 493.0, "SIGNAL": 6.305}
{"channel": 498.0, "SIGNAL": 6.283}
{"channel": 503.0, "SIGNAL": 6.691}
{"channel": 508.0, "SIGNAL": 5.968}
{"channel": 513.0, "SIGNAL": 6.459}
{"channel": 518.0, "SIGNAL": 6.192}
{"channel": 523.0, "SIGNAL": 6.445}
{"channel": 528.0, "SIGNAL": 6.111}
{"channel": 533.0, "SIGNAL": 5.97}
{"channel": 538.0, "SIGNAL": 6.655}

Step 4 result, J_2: 1.37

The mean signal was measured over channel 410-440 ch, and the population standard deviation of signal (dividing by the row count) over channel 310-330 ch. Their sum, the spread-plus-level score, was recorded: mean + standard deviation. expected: 6.7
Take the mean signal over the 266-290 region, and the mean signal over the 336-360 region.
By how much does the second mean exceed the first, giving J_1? -1.3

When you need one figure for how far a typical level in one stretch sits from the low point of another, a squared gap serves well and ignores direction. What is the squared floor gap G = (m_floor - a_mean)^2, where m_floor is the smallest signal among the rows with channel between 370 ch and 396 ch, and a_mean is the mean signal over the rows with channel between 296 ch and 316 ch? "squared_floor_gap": 7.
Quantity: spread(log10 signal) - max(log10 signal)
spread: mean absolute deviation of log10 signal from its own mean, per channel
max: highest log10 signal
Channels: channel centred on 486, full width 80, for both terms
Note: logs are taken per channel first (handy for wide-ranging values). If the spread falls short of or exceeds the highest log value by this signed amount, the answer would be -0.850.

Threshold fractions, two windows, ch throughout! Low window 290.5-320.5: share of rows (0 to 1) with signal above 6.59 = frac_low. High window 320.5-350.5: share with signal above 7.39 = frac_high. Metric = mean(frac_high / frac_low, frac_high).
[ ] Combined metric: 0.183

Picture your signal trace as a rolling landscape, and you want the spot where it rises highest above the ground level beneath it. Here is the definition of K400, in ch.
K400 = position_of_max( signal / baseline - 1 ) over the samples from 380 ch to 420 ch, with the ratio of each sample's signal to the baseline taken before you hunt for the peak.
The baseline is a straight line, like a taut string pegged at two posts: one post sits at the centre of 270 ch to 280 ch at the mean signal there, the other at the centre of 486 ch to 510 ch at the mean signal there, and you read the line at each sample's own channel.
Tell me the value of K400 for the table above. 418.0 ch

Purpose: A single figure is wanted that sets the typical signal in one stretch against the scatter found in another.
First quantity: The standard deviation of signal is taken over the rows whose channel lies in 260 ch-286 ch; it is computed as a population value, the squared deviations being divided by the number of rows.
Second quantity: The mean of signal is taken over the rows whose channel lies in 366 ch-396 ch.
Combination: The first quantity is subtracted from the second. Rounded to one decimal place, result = 5.6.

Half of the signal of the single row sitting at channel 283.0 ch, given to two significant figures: 3.9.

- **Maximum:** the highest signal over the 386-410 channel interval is 6.349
